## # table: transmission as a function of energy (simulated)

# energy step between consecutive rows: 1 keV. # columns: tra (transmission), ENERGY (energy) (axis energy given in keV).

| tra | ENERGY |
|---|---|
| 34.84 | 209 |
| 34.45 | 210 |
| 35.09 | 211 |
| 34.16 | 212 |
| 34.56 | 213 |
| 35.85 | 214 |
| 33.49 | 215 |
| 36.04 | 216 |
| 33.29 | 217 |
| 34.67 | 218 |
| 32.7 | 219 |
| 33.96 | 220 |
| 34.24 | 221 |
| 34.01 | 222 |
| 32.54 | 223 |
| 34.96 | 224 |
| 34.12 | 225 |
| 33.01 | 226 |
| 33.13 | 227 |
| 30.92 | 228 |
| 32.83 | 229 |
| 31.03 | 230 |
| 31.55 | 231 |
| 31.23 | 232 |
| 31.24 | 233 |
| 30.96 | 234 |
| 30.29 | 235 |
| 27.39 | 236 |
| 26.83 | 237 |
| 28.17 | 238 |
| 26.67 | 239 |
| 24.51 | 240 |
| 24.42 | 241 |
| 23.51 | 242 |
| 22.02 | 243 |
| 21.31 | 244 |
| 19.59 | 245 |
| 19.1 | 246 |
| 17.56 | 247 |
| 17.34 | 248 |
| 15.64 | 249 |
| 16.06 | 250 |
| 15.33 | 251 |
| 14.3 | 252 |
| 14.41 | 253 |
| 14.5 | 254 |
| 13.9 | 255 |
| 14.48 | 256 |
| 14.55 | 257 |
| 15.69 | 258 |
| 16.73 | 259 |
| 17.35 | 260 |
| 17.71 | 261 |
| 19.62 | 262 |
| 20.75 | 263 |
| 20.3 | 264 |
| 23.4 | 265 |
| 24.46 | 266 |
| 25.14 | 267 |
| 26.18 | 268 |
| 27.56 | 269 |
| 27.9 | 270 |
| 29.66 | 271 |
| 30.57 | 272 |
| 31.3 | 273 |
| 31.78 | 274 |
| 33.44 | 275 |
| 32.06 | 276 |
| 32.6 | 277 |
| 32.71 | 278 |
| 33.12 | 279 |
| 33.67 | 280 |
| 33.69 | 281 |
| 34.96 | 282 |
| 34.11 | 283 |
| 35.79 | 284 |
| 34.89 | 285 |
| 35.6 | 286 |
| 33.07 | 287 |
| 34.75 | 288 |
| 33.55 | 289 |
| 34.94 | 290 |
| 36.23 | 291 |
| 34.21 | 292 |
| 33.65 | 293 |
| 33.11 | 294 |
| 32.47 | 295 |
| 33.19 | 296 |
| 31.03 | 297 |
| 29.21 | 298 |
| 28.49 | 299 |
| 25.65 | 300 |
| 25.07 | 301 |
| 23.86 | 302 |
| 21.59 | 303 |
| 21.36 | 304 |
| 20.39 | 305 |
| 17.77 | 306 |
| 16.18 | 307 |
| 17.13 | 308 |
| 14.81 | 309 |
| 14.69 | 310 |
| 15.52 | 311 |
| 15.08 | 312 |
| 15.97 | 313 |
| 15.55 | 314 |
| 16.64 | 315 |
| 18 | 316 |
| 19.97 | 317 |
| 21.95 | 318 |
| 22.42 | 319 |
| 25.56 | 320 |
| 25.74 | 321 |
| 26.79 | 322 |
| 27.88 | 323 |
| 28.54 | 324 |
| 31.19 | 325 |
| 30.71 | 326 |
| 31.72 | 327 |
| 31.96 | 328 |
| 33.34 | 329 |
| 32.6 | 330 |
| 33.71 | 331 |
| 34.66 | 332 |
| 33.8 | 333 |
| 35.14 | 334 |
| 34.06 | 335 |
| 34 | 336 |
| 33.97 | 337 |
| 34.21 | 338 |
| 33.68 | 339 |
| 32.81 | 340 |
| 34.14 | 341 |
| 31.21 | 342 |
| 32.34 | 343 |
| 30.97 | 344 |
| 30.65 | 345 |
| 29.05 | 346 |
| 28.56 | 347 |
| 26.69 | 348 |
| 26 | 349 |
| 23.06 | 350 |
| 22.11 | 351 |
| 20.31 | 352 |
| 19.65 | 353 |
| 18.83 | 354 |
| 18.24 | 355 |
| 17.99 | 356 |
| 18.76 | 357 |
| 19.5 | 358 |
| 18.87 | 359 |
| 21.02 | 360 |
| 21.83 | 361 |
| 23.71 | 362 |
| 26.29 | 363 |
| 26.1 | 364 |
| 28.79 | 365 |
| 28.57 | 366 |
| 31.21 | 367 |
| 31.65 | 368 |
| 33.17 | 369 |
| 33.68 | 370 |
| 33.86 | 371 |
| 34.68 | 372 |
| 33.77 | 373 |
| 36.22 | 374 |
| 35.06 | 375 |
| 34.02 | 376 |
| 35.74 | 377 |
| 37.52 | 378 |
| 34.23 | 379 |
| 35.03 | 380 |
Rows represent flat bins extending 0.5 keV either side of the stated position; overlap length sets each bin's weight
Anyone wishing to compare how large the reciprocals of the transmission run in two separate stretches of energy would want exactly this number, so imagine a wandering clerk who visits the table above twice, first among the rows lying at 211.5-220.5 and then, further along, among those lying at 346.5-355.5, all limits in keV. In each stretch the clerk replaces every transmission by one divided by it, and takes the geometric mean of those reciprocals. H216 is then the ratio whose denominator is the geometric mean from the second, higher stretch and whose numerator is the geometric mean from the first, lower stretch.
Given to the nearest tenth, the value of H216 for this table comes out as 0.7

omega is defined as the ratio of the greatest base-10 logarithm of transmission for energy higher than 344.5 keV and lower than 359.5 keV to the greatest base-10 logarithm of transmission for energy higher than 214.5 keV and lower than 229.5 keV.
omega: 0.95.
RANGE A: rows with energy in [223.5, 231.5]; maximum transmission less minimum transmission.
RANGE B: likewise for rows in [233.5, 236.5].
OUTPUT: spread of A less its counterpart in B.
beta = 0.5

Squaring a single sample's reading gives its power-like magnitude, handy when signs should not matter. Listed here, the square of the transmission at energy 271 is 880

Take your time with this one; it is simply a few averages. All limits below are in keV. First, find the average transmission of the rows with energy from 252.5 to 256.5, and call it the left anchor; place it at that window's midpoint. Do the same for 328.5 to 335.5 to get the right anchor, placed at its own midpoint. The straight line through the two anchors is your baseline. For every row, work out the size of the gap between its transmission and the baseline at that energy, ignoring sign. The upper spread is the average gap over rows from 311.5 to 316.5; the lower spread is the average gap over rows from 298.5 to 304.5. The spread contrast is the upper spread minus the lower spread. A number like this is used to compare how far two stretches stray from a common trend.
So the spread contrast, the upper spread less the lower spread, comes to 10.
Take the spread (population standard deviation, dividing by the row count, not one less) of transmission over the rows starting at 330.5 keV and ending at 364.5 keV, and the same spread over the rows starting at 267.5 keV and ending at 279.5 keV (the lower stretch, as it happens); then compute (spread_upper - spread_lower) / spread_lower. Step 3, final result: 1.6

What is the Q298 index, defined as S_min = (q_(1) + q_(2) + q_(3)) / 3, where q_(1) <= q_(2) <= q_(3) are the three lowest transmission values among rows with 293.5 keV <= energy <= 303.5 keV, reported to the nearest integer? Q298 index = 24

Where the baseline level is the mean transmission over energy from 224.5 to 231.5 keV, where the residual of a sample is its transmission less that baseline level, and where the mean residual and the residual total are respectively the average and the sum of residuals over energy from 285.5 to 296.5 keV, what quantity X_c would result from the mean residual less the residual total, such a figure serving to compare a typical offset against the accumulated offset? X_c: -17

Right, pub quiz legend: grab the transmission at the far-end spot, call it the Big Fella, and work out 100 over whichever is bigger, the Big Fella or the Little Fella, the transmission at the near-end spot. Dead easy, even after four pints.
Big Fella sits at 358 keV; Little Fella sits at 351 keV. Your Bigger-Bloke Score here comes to 4.52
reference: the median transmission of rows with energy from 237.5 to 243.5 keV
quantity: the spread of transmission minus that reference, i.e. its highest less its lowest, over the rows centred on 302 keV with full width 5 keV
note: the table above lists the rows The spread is 4.3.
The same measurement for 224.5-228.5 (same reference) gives 3.2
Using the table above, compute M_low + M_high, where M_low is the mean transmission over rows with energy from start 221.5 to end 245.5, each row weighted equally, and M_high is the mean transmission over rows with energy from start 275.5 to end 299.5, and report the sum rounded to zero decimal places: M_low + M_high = 62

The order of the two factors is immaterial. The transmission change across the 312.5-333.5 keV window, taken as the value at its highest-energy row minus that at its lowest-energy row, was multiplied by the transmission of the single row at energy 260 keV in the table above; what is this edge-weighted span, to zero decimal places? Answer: 309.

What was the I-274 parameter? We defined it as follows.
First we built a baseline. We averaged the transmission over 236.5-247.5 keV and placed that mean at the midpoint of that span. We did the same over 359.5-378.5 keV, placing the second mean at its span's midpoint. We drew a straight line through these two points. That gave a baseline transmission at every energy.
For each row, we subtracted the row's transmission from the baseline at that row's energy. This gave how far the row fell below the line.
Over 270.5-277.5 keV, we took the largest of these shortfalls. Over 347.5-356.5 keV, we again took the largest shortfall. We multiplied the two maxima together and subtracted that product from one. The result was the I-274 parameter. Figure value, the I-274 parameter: 59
